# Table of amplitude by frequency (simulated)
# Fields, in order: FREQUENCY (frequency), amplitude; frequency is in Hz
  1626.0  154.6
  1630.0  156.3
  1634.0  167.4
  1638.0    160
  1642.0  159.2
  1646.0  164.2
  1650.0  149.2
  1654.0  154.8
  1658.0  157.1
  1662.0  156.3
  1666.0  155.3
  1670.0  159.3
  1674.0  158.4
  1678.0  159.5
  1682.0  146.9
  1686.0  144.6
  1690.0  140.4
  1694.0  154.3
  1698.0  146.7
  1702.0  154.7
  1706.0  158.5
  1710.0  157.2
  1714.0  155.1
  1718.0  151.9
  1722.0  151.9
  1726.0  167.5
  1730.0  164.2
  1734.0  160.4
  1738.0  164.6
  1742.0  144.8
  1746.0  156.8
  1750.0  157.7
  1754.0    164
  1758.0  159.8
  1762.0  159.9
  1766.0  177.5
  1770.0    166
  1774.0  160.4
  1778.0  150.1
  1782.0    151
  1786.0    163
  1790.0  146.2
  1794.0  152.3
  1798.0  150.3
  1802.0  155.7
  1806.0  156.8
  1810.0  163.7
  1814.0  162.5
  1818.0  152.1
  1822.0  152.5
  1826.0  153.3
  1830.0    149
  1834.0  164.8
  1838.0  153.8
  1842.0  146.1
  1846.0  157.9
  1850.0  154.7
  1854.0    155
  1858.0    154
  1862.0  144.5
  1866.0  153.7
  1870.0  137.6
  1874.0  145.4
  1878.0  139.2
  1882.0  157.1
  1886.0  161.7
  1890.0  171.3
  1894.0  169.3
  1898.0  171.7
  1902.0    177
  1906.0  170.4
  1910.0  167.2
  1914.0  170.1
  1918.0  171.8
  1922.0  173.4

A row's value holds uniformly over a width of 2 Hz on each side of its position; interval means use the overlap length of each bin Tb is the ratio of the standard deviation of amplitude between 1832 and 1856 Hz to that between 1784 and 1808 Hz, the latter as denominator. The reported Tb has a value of 1.04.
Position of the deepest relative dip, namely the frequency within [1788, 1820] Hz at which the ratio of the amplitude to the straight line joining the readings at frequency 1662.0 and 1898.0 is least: 1790.0 Hz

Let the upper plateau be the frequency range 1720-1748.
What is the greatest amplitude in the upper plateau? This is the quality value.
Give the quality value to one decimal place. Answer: 167.5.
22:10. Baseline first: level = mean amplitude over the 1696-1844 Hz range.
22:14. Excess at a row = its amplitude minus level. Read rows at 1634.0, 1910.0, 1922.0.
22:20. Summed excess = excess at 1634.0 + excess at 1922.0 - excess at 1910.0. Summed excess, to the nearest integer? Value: 17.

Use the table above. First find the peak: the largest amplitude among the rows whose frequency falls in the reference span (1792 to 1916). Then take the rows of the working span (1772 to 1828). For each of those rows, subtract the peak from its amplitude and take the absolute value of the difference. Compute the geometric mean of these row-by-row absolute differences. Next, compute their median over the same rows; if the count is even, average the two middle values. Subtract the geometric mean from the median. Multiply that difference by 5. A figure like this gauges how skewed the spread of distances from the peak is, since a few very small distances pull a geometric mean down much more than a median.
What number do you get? 14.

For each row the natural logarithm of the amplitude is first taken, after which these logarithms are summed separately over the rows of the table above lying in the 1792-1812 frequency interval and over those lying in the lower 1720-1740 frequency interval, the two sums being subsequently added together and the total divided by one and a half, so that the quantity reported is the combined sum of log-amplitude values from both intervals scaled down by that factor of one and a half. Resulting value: 34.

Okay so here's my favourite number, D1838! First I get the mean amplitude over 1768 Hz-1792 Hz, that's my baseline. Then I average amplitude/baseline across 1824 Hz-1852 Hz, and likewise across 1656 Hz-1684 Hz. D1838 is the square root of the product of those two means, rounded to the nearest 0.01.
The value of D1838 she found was 0.99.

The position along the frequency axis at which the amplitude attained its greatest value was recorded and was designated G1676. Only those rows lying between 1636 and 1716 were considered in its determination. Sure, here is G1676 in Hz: 1646.0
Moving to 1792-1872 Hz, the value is 1834.0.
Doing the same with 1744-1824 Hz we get 1766.0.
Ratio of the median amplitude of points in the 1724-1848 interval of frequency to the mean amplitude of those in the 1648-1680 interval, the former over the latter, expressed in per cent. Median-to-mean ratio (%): 101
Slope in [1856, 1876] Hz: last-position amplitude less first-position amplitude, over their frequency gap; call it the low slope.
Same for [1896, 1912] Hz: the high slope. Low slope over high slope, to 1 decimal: 1.4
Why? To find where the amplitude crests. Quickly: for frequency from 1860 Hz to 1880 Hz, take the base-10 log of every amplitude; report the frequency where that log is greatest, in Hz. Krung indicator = 1866.0 Hz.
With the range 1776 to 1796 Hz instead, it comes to 1786.0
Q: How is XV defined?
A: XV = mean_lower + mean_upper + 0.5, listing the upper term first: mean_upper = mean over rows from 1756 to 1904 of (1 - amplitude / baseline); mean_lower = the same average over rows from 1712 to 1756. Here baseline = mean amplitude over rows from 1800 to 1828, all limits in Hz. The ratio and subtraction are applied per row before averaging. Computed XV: 0.491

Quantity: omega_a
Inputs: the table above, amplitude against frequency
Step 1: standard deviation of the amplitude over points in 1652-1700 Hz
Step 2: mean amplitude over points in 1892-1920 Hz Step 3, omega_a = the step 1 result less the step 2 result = -165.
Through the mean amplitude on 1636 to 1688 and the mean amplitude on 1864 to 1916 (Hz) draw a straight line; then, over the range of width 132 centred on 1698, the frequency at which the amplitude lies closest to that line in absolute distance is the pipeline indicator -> 1750.0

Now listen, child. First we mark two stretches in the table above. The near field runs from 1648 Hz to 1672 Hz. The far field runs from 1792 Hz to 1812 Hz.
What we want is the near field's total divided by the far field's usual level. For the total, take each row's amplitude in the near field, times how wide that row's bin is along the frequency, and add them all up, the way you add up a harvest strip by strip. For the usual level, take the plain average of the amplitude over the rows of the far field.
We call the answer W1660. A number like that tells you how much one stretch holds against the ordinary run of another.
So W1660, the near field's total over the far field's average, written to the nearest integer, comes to 24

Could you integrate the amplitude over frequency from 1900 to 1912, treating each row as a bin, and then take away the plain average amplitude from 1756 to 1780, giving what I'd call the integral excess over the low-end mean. 1896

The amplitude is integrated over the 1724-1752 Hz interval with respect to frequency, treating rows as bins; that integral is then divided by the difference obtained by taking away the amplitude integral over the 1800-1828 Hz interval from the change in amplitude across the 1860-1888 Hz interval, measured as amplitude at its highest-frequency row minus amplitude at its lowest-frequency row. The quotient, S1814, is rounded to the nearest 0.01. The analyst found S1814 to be -1.02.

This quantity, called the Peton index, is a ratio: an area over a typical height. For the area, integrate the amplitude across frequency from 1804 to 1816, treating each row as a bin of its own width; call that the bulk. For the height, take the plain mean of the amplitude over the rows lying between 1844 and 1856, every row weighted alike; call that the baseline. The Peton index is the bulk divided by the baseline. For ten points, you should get 12.4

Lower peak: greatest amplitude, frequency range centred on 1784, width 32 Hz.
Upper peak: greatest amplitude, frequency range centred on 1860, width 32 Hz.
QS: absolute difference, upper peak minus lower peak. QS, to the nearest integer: 8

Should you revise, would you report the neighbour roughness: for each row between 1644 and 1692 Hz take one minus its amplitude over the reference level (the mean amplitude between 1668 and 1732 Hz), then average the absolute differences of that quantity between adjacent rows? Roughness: 0.029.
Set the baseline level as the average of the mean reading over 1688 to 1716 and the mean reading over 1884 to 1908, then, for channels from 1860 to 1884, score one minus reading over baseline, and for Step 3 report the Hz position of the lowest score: 1882.0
